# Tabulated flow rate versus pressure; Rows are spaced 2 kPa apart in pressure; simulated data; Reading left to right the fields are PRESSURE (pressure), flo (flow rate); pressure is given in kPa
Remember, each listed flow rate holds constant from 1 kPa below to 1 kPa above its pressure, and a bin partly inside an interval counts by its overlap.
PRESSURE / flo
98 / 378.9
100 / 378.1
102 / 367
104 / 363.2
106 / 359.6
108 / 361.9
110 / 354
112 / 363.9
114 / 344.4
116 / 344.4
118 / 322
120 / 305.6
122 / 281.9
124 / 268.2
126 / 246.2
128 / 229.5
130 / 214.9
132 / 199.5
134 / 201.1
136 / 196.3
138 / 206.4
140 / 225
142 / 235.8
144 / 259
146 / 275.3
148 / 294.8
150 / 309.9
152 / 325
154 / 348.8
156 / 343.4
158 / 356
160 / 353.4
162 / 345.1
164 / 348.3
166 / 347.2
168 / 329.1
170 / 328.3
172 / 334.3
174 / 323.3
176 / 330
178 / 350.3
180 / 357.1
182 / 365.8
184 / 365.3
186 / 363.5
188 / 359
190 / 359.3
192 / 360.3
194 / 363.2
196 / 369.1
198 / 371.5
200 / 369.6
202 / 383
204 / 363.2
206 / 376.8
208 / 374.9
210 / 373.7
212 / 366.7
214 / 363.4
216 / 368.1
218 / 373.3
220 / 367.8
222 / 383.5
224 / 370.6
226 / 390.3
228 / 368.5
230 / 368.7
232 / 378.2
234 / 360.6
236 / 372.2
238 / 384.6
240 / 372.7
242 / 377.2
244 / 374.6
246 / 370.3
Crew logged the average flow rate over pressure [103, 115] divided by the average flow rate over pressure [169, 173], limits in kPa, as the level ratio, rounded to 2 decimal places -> 1.08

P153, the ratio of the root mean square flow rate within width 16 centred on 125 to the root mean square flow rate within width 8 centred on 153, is 0.79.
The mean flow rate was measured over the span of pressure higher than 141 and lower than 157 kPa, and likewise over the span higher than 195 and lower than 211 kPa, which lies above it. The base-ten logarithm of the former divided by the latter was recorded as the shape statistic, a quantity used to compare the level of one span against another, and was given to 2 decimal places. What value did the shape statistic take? -0.10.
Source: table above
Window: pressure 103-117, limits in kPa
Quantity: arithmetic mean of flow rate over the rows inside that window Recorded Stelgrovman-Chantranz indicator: 356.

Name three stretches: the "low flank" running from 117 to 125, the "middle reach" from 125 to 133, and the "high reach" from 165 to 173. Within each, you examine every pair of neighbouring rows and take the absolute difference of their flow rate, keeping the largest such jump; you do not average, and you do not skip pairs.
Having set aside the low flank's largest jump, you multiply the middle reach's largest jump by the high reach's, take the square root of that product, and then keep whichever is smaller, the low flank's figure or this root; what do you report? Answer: 17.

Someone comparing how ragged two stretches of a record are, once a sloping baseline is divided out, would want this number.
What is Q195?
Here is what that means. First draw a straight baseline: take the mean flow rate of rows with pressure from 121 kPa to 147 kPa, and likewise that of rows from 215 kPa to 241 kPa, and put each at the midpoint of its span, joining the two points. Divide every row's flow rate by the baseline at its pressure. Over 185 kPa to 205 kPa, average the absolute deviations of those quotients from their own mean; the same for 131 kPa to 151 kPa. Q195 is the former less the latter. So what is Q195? -0.100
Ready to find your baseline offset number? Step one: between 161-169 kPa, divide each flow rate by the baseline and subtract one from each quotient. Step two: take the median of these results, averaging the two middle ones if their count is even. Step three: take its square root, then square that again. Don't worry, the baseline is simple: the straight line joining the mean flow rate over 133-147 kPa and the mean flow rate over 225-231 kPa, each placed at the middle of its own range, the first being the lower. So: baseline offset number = 0.3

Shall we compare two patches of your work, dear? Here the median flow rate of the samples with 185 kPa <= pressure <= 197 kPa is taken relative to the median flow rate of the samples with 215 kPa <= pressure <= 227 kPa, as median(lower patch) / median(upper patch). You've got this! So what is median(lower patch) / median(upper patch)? 0.97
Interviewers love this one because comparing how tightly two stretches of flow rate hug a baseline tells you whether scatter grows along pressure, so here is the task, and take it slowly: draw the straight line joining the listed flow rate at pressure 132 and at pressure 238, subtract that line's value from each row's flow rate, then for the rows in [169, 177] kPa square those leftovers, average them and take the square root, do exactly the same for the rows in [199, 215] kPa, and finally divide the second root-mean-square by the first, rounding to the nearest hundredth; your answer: 0.73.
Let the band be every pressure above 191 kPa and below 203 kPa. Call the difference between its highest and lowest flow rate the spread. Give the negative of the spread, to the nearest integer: -23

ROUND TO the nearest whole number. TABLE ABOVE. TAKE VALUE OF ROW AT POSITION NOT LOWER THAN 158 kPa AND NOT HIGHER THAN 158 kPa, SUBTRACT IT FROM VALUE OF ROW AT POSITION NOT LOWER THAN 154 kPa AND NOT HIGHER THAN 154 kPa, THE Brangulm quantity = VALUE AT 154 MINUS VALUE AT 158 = -7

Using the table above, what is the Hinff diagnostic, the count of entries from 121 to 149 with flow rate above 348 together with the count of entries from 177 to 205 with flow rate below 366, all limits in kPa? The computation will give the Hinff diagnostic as 10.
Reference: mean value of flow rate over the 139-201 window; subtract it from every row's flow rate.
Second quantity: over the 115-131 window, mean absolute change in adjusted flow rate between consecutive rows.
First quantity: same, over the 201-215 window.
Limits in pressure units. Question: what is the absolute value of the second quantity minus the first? 11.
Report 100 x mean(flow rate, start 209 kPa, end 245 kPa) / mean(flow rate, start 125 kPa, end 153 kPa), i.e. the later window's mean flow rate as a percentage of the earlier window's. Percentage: 153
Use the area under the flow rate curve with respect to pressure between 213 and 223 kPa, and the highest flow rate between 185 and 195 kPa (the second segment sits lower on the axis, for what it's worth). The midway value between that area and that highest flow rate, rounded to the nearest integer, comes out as 2038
